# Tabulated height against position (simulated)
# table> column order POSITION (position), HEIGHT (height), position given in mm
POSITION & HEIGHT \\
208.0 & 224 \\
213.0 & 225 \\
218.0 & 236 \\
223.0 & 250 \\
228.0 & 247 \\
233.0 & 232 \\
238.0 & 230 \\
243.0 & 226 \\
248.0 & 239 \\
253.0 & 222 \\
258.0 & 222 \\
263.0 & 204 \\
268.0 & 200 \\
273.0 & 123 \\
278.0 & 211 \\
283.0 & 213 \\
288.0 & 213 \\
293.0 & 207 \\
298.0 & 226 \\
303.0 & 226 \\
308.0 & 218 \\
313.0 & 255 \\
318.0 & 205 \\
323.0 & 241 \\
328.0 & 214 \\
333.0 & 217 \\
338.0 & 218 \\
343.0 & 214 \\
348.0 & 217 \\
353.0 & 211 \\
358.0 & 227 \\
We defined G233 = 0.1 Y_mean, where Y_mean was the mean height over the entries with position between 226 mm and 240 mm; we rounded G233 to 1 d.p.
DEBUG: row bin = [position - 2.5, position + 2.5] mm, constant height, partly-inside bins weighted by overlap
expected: 23.6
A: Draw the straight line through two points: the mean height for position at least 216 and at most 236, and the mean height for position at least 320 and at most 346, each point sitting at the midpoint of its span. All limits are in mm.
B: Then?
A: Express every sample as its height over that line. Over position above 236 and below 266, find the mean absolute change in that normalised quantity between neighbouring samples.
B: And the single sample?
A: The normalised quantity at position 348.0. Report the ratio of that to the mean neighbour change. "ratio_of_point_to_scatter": 23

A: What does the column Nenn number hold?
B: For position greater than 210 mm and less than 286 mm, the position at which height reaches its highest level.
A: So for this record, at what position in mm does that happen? 223.0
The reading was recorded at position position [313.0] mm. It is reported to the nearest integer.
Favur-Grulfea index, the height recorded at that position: 255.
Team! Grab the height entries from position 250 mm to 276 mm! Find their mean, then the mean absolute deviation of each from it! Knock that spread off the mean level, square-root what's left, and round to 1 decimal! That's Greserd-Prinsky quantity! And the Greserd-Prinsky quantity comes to 12.9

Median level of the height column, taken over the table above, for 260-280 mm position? 202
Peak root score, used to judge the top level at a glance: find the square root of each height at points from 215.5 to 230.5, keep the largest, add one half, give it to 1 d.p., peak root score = 16.3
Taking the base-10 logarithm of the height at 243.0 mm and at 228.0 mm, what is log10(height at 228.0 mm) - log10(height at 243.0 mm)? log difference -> 0.039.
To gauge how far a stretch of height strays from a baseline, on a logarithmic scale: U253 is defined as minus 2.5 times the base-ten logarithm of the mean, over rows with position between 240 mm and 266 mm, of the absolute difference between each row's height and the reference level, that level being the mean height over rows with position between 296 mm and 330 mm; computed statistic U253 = -2.4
